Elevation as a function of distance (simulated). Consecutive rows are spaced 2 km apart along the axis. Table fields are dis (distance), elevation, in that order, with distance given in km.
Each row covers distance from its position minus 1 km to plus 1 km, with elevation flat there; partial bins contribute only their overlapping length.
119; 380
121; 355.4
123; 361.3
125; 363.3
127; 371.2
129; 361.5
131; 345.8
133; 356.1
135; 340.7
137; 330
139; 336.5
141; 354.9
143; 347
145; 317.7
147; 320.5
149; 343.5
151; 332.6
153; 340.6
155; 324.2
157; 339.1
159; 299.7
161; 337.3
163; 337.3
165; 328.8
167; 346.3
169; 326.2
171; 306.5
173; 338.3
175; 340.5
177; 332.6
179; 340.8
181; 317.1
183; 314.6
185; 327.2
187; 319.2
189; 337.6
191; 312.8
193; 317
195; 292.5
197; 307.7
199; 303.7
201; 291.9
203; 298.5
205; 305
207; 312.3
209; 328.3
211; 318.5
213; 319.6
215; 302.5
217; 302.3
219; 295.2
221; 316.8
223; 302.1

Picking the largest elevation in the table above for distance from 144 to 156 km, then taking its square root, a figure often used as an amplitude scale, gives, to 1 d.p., 18.5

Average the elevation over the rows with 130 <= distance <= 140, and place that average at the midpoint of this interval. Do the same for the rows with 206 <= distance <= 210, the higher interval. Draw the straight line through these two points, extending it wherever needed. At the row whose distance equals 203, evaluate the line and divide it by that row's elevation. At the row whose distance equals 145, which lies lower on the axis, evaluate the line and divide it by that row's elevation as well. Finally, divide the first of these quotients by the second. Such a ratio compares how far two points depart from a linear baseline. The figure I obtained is 1.01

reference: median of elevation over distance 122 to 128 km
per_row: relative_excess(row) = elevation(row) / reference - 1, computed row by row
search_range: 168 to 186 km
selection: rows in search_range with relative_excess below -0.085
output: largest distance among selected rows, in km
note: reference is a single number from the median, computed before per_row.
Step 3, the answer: 185 km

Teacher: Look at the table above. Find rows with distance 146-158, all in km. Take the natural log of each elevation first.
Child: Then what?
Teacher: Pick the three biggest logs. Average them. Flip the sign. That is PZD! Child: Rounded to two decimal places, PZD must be -5.83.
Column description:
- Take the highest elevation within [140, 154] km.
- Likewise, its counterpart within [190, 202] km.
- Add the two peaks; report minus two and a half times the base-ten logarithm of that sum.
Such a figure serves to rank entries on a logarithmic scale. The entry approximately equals -7.07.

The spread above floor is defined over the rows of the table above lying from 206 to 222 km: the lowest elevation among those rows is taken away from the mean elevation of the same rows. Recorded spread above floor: 17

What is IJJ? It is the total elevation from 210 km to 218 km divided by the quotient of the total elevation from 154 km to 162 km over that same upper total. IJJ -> 1188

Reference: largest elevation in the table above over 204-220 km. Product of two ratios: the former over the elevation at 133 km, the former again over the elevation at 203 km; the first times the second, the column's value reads 1.01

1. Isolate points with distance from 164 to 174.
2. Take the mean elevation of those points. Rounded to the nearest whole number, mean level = 329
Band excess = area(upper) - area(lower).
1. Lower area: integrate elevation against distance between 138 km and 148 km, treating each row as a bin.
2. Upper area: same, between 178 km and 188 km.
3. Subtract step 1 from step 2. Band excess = -115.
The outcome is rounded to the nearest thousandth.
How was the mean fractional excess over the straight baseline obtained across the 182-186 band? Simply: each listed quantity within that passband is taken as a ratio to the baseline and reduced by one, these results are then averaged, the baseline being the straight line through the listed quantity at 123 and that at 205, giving 0.005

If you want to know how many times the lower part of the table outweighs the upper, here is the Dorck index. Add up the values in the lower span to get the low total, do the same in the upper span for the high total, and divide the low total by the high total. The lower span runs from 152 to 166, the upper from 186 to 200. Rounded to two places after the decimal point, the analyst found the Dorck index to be 1.05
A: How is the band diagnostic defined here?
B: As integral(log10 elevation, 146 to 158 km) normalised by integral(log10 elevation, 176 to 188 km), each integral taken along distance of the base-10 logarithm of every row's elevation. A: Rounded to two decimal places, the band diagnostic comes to 1.00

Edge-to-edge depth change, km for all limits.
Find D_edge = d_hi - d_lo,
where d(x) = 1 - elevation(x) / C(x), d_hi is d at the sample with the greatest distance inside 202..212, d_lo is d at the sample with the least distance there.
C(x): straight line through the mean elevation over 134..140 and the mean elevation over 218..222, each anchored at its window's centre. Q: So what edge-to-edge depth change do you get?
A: -0.07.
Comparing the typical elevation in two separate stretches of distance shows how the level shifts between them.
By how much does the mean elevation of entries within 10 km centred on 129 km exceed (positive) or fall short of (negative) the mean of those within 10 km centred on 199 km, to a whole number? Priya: 61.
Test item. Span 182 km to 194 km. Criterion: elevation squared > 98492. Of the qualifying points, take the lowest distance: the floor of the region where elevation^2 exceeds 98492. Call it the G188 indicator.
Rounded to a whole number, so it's 183 km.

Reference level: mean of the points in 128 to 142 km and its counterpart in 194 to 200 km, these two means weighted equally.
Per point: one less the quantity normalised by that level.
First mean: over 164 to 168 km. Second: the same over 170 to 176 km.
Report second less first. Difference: 0.028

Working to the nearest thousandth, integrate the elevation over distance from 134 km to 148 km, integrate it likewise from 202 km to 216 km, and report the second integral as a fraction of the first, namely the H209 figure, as 0.931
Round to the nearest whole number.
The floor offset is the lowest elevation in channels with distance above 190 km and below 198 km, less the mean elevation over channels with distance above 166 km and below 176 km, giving -39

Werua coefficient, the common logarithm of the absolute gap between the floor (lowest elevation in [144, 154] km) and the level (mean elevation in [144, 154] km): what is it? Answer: 1.12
